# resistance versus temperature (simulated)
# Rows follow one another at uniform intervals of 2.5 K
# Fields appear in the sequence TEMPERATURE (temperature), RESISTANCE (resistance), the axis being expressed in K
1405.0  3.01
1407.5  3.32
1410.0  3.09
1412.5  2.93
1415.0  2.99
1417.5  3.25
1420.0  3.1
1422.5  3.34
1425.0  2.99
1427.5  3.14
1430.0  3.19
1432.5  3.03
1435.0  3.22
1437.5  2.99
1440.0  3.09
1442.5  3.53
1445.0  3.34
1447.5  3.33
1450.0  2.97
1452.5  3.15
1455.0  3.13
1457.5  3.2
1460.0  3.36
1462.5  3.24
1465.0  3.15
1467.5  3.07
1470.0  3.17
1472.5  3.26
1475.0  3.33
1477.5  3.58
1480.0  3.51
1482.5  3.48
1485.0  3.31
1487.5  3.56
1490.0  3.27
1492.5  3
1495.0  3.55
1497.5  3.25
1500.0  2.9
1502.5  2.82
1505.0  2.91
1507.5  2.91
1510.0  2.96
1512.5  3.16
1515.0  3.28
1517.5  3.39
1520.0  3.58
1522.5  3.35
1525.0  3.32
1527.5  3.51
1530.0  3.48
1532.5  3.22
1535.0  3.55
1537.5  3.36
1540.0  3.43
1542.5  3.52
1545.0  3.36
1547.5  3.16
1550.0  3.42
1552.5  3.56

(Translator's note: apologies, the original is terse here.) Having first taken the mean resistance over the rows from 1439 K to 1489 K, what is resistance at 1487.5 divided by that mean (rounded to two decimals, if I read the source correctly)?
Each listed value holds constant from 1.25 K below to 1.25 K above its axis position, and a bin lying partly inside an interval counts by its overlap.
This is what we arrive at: 1.08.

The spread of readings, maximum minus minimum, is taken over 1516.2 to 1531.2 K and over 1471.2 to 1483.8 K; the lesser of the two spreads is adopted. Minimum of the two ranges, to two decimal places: 0.26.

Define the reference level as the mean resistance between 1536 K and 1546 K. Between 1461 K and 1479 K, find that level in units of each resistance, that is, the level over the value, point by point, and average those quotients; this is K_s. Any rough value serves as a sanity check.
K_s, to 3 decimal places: 1.051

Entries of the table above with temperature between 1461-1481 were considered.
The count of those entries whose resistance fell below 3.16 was 2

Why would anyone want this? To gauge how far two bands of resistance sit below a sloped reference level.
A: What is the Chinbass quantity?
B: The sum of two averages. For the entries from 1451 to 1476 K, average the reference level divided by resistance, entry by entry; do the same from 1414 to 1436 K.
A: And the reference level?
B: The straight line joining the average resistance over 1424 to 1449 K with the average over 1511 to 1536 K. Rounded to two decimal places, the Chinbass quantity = 2.02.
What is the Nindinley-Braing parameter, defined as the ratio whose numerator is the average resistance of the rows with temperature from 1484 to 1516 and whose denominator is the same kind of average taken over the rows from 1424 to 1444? 1.00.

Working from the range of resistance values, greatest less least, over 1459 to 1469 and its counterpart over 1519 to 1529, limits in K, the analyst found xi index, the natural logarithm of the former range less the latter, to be -3.5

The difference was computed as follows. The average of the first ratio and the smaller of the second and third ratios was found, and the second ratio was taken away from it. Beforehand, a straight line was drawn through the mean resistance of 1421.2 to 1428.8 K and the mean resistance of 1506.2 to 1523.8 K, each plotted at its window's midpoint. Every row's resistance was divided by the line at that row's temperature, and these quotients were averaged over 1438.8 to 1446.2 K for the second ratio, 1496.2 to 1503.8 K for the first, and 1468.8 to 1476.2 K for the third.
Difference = -0.07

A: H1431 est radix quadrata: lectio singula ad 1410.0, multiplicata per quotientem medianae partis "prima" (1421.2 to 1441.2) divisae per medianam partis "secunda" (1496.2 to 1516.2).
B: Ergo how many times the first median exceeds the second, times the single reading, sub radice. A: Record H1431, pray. 1.81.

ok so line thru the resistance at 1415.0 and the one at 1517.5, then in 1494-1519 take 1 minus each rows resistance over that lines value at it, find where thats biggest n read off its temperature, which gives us 1502.5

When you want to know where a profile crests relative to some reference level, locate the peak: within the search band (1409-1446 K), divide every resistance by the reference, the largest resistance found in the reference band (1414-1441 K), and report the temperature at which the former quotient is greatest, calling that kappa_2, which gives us 1442.5 K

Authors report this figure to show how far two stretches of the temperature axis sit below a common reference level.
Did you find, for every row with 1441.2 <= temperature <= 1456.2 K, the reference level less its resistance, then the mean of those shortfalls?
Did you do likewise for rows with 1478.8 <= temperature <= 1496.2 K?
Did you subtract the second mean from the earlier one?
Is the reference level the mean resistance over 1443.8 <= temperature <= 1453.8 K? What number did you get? 0.14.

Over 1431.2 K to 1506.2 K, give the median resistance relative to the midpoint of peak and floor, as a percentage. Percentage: 100.9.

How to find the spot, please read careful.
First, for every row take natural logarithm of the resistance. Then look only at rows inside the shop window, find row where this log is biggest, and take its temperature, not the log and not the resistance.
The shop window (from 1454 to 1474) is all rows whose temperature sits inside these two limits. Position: 1460.0 K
